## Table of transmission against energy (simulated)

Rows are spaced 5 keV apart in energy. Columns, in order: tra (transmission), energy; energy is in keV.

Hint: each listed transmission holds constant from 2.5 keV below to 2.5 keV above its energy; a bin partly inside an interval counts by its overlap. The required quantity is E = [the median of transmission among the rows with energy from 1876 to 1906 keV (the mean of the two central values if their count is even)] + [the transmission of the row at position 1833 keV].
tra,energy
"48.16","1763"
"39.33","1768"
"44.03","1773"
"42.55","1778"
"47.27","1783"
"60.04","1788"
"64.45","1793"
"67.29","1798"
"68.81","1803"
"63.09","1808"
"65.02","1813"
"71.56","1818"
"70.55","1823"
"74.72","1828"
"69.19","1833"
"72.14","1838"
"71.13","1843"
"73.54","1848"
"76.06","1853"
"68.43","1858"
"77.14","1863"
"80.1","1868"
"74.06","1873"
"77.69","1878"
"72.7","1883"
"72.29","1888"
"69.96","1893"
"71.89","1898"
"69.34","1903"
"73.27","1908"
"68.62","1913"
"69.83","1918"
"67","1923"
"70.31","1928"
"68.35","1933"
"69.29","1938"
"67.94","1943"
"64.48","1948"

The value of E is 141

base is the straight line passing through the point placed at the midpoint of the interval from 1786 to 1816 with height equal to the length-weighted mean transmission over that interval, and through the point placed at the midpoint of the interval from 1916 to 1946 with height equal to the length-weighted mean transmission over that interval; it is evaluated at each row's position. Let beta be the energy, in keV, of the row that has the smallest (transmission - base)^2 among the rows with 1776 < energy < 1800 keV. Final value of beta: 1793 keV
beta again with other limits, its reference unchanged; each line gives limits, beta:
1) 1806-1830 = 1813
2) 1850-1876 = 1858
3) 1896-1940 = 1938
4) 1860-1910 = 1903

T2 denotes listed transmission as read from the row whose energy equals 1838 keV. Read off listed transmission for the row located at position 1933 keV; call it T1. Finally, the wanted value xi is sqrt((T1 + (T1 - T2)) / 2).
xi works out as 5.7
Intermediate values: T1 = 68.35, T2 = 72.14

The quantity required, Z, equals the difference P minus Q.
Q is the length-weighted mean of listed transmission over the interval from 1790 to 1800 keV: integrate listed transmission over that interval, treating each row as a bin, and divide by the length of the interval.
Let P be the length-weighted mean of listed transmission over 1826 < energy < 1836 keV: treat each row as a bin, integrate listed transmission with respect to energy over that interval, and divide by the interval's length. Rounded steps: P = 72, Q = 66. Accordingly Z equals 6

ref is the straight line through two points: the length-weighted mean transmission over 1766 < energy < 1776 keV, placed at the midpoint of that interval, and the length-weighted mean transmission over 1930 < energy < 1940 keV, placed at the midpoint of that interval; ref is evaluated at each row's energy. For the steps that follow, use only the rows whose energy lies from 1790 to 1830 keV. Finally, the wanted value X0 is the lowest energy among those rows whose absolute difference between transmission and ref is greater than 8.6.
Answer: 1793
